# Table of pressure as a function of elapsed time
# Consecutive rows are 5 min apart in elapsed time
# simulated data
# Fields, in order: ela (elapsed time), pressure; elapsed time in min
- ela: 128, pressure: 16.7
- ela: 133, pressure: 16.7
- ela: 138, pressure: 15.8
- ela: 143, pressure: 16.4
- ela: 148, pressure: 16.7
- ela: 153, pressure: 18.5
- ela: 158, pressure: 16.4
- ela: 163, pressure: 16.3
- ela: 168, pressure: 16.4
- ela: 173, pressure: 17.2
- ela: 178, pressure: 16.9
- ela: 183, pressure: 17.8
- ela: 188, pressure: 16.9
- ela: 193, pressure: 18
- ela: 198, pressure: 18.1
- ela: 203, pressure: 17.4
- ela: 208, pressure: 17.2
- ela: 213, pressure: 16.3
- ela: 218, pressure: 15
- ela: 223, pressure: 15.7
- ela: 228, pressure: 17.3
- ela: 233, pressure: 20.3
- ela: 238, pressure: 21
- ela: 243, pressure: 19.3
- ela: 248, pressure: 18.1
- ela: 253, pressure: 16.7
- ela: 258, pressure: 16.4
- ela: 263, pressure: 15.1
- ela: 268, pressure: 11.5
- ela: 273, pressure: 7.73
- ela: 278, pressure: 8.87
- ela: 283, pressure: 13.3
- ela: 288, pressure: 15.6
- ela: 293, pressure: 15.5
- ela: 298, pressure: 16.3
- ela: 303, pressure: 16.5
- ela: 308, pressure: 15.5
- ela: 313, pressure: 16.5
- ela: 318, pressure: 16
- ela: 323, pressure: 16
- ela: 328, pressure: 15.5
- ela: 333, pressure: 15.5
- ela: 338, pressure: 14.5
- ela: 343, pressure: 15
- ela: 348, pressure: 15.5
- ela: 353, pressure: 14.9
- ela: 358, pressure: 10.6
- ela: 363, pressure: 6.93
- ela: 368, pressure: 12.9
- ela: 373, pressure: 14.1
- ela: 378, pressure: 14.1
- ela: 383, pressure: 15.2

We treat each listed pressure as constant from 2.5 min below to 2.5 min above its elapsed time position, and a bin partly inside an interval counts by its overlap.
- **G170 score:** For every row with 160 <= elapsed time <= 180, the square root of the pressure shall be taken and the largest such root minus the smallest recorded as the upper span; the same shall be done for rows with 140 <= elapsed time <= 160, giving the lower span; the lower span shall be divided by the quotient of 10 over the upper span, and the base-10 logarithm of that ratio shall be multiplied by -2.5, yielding 6.4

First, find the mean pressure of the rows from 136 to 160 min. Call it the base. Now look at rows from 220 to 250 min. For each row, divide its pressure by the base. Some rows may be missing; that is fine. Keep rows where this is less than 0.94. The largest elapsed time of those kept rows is 223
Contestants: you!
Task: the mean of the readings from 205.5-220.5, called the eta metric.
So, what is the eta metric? 16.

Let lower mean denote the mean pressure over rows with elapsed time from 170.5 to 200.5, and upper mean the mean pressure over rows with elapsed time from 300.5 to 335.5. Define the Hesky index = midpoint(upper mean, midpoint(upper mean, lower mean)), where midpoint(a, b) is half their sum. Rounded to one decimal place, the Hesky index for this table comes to 16.3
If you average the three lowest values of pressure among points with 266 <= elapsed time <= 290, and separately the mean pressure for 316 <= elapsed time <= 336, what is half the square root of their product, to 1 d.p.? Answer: 6.1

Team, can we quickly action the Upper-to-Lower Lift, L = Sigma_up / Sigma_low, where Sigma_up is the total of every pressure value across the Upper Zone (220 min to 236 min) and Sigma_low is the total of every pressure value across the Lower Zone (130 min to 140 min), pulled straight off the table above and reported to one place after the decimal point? 1.6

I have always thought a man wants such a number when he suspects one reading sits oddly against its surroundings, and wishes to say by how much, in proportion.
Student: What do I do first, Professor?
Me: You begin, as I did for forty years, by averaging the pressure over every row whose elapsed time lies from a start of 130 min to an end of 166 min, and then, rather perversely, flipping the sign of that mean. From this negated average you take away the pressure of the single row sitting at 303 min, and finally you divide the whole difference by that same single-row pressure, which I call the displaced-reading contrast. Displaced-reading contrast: -2.01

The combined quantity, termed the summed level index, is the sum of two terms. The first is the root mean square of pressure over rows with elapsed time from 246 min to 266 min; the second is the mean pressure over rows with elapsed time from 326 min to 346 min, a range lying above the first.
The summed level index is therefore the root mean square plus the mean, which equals 31.7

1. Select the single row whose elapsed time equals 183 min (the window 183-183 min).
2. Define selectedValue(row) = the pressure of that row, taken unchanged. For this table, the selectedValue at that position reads 17.8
